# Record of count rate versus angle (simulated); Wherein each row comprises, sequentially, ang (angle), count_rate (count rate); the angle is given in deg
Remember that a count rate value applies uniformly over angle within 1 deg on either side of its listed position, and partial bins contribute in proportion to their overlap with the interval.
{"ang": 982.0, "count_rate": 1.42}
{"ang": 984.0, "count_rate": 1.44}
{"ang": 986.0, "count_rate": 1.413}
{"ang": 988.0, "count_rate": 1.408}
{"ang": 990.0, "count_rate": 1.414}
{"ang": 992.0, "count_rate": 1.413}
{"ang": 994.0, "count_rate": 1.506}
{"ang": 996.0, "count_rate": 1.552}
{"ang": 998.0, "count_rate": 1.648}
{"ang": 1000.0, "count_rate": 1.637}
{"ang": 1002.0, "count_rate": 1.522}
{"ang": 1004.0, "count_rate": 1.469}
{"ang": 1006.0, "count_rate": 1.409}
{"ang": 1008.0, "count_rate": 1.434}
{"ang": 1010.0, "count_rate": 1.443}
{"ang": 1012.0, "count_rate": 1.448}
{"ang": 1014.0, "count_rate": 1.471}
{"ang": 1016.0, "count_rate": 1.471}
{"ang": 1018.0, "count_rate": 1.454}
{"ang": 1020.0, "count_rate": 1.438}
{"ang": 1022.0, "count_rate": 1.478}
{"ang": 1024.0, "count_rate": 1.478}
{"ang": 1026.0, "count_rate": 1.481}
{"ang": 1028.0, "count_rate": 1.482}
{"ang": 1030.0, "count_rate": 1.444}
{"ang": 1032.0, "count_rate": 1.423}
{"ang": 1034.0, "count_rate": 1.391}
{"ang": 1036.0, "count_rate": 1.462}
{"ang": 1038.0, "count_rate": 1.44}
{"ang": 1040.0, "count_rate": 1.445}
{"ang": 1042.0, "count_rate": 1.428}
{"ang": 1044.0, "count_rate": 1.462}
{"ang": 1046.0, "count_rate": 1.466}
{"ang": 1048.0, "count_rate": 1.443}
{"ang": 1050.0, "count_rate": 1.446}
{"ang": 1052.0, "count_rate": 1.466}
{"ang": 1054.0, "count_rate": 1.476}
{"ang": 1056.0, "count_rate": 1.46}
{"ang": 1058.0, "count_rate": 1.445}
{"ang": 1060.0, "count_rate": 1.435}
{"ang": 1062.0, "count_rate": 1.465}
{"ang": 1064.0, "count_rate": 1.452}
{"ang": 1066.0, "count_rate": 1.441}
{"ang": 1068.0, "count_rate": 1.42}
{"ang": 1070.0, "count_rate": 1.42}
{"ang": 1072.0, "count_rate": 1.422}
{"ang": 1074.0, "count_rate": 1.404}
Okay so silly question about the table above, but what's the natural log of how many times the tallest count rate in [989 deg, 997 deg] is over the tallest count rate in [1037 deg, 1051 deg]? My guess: 0.06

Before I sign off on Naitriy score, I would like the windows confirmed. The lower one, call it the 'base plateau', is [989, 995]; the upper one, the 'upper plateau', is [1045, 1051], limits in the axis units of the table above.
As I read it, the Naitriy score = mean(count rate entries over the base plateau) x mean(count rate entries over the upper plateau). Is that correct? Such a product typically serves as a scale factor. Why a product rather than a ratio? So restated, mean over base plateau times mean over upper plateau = 2.10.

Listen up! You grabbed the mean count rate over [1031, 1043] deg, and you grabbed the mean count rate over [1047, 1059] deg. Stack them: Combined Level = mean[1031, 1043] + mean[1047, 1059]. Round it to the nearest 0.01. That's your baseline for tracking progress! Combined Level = 2.89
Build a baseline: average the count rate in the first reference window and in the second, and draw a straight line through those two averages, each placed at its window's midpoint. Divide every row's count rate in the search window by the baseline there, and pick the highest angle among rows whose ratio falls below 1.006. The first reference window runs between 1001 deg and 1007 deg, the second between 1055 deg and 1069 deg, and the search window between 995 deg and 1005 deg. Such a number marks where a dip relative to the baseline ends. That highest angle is 1004.0 deg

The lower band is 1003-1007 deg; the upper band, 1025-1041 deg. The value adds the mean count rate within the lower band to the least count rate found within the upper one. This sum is 2.83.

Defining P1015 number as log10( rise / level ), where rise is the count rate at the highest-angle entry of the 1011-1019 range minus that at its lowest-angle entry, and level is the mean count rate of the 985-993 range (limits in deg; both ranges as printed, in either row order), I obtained -2.4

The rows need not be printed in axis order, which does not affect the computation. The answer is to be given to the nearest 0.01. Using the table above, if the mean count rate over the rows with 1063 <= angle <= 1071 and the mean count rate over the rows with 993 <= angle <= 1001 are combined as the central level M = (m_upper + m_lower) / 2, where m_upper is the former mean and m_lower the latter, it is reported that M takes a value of 1.51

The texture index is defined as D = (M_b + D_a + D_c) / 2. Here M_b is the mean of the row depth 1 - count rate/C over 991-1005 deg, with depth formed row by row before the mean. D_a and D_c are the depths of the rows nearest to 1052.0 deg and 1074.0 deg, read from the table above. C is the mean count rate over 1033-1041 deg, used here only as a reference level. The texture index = -0.035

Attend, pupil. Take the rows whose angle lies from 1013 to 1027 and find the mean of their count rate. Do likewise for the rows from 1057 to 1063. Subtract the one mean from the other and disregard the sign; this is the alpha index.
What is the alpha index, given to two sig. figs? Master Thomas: 0.019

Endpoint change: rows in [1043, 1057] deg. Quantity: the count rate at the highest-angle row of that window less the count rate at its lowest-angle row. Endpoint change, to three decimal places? -0.002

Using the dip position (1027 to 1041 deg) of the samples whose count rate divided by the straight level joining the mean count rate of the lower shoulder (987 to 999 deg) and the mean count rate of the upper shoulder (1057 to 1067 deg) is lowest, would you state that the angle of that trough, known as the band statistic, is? 1034.0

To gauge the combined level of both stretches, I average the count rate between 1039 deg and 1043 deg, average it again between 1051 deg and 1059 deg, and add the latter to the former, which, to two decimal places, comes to 2.90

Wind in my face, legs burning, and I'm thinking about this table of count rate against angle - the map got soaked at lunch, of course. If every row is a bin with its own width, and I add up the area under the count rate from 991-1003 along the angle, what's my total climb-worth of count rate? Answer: 18.6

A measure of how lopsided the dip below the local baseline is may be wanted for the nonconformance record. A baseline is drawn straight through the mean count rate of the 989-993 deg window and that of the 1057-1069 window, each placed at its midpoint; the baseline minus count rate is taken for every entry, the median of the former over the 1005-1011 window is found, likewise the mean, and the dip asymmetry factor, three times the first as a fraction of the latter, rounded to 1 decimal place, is 5.0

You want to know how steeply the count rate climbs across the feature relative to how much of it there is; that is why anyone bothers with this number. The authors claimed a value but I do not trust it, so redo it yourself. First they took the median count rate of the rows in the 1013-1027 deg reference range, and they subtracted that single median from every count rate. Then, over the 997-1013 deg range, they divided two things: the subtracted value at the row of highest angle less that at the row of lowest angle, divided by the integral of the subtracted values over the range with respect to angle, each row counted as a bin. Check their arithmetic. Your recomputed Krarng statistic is -0.41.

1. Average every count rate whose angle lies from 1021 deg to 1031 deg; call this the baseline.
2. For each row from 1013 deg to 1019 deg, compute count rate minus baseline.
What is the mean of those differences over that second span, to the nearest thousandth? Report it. -0.007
